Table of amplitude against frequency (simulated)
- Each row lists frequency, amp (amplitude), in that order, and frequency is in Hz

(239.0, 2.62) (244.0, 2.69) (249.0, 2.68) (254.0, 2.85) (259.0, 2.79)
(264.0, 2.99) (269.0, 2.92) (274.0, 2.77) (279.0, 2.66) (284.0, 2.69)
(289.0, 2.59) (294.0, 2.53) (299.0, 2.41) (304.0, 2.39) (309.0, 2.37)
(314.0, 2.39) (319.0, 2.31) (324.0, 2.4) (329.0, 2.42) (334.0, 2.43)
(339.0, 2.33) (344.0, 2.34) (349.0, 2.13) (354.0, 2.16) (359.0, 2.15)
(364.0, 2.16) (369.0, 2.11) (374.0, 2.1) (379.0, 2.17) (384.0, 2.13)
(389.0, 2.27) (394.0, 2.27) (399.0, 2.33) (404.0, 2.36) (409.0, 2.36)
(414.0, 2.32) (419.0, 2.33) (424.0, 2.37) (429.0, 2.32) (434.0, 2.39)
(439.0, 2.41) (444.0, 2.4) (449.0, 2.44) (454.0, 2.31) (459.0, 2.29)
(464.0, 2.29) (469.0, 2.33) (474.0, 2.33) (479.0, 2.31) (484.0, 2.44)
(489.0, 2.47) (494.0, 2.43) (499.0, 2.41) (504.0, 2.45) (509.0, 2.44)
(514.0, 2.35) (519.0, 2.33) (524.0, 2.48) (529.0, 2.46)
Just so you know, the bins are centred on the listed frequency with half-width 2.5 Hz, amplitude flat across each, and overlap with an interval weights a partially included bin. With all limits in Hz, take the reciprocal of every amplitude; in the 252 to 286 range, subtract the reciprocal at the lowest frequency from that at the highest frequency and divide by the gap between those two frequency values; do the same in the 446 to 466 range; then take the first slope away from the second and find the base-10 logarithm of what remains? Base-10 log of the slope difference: -2.96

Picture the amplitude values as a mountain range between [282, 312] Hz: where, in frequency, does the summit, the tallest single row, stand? 284.0 Hz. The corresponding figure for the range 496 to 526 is 524.0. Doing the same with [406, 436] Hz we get 434.0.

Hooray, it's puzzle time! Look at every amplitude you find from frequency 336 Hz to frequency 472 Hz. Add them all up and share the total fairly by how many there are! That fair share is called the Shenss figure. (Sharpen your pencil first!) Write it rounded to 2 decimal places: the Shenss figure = 2.28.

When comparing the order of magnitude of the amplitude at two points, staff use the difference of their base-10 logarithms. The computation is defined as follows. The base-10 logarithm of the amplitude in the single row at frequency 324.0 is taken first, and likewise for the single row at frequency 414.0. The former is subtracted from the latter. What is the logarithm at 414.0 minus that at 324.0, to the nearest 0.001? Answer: -0.015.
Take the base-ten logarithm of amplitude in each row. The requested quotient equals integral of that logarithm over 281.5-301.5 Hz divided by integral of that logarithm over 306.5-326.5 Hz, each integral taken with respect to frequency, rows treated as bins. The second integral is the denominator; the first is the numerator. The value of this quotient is 1.09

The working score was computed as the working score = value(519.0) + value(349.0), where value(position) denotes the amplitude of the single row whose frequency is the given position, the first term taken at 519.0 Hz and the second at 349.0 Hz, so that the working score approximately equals 4.5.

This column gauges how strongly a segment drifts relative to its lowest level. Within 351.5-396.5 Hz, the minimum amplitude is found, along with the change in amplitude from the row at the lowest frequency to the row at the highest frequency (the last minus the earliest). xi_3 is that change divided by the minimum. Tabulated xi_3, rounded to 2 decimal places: 0.05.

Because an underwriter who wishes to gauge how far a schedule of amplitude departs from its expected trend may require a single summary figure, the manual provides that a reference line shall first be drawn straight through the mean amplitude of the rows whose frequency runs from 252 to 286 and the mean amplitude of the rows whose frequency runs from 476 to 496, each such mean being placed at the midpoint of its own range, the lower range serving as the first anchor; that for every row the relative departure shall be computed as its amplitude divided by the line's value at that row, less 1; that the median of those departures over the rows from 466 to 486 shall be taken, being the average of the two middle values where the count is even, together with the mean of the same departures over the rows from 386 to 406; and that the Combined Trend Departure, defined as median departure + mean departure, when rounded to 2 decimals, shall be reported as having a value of -0.15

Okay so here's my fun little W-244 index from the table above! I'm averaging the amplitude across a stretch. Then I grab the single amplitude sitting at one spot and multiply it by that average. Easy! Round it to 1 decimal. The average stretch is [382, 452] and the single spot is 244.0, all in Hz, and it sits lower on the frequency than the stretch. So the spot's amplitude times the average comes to 6.3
